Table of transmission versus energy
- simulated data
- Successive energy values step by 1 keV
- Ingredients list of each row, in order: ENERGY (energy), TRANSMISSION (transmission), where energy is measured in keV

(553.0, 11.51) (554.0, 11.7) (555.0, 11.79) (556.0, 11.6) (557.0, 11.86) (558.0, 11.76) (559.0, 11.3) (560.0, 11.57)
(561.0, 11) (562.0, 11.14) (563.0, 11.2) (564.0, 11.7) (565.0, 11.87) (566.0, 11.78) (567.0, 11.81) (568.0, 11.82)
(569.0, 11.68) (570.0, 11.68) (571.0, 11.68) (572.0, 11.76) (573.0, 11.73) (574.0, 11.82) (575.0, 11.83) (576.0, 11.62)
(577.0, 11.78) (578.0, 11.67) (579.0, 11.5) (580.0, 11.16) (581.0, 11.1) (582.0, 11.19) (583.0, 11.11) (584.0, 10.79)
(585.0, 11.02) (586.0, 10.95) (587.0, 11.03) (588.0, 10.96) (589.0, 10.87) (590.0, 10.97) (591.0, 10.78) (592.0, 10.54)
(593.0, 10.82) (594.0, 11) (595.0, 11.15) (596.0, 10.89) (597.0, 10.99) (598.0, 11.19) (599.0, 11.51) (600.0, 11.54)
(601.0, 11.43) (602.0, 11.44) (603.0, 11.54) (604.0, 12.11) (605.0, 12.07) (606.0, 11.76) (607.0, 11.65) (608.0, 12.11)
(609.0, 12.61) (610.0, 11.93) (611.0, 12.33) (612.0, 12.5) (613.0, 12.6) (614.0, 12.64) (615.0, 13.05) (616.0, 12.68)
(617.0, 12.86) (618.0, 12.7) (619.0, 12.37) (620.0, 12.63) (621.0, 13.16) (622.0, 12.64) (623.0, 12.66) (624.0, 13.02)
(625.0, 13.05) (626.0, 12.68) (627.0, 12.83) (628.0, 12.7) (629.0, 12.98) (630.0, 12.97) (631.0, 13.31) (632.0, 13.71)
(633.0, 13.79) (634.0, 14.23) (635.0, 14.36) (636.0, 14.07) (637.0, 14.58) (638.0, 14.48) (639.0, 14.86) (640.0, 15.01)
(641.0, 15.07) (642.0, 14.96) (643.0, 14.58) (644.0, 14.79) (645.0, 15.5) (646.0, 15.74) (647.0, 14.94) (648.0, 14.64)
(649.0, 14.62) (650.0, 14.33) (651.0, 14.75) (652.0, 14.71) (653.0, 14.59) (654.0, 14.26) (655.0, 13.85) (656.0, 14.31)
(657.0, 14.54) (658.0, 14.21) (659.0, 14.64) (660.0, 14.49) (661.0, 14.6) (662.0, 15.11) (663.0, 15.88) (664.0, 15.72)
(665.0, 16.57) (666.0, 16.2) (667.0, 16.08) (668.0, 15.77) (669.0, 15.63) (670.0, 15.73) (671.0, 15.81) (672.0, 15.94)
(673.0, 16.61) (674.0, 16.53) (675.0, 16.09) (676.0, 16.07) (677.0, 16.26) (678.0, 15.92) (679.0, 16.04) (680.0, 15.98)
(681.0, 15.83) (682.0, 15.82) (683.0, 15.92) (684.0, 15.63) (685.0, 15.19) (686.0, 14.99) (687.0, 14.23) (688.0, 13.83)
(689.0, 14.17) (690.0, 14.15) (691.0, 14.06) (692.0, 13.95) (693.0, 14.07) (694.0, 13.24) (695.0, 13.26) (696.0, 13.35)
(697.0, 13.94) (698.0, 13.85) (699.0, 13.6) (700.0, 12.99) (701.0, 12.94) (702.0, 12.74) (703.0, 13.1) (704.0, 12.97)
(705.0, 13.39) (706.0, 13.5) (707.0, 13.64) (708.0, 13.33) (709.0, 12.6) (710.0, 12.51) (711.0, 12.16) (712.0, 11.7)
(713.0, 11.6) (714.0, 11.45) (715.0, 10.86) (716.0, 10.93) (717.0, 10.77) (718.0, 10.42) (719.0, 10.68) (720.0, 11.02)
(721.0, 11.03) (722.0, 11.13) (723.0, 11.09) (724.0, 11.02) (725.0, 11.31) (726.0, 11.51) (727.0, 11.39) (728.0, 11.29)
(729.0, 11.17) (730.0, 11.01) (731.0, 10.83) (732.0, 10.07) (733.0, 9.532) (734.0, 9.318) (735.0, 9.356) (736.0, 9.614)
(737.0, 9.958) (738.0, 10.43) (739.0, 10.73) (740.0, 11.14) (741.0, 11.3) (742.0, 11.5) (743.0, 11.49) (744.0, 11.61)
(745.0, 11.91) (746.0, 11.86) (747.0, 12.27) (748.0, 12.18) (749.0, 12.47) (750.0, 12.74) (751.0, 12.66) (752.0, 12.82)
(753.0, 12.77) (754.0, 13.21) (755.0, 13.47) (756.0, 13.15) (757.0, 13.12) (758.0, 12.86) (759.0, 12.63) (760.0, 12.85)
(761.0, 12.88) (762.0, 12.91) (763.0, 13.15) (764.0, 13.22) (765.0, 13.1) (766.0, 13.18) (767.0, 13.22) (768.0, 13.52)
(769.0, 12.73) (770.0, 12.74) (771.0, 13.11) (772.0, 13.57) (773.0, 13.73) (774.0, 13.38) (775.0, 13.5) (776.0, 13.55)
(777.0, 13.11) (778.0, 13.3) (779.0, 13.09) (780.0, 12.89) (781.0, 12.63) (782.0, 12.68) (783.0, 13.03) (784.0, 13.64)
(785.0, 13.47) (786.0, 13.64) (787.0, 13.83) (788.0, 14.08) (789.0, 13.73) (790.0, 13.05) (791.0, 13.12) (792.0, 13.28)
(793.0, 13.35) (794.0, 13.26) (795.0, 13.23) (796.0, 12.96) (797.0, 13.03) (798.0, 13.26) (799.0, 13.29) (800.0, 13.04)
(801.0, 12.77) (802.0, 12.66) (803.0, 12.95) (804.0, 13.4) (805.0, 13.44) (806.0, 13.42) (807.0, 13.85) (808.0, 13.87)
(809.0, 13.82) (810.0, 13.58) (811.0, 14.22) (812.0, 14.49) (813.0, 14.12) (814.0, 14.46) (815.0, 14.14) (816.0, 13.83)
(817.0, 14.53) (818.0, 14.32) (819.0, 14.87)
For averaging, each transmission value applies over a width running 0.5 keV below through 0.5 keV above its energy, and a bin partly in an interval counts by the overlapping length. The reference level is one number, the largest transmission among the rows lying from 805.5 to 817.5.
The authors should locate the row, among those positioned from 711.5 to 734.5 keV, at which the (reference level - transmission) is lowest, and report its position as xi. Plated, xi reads 712.0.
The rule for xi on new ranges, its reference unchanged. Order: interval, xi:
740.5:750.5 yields 750.0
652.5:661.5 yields 659.0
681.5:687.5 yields 683.0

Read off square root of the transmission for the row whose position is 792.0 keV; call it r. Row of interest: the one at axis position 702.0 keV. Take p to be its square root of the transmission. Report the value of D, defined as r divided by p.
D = 1.02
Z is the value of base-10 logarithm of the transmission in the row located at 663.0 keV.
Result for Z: 1.20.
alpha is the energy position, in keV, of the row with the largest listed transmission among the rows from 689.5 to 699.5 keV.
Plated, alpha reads 690.0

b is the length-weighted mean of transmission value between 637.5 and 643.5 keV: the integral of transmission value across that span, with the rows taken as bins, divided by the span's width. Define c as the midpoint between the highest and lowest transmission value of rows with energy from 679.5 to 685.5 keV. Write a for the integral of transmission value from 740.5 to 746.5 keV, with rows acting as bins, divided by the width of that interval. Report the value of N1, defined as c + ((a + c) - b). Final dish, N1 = 28.0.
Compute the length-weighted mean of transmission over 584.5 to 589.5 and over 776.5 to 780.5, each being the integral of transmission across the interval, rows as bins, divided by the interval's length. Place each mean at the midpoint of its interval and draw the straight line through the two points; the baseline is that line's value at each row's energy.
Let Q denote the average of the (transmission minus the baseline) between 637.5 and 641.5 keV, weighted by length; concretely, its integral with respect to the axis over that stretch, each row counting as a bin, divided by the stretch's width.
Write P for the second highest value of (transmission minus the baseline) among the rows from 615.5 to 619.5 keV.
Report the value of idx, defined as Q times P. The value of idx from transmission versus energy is 4.6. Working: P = 1.4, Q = 3.3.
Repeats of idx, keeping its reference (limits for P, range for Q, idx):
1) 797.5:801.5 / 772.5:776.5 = 0.0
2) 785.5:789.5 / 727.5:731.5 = -0.9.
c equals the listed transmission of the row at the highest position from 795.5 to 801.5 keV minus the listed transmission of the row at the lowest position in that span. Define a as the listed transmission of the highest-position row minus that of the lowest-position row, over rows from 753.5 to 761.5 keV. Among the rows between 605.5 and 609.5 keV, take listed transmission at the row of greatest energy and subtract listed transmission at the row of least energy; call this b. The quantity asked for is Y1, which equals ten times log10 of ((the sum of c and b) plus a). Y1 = -5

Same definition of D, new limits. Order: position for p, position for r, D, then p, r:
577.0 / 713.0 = 0.99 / 3.43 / 3.41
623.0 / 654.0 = 1.06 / 3.56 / 3.78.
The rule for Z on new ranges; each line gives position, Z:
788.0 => 1.15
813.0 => 1.15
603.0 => 1.06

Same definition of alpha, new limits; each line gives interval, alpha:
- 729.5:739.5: 730.0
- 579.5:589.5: 582.0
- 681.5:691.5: 683.0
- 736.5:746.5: 745.0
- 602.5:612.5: 609.0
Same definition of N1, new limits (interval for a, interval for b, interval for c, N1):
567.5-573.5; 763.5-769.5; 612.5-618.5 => 24.2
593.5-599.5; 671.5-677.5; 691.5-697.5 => 22.2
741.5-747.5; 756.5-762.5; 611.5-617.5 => 24.4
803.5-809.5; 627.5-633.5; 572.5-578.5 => 23.8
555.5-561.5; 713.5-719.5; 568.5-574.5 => 24.2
